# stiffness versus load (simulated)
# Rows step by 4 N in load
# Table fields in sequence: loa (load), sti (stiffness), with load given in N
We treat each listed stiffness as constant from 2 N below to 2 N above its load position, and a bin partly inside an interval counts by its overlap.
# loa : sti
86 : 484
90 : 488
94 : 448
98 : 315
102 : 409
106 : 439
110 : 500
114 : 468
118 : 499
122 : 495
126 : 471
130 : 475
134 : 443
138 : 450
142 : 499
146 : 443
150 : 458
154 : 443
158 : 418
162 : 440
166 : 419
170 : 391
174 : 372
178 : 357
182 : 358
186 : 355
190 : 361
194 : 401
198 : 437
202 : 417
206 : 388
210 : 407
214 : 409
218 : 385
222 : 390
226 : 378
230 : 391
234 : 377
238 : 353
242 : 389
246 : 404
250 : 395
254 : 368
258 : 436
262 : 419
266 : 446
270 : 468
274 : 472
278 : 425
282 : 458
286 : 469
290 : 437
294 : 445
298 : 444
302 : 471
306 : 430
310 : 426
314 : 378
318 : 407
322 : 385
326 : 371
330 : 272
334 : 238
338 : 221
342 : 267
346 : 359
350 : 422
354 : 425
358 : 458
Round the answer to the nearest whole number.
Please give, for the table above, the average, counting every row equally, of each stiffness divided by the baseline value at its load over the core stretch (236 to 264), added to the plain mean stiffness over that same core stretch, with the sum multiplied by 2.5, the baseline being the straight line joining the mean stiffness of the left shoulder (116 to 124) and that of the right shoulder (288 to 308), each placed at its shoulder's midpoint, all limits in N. 989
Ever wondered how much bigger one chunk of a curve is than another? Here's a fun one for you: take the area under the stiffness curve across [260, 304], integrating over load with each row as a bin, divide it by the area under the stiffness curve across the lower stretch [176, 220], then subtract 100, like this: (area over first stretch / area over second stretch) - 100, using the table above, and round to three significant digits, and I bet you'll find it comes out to -98.8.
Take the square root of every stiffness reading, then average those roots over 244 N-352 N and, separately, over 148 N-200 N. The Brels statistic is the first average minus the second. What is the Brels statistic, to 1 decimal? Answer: -0.1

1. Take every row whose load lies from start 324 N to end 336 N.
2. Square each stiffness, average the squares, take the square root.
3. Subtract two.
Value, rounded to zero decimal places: 297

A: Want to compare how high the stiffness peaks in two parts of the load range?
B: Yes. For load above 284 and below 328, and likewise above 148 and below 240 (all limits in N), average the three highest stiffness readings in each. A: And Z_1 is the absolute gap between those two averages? 15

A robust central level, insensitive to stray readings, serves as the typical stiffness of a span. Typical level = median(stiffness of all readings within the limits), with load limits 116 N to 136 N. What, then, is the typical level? 475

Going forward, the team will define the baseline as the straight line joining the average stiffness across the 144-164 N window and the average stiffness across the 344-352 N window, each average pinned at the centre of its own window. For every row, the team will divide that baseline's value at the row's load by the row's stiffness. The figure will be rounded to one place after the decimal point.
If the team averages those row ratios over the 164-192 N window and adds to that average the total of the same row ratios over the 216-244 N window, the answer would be 8.9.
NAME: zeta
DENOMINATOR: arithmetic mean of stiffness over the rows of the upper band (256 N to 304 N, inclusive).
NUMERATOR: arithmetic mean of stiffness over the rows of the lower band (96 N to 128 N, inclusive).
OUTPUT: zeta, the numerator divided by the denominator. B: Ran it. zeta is 1.0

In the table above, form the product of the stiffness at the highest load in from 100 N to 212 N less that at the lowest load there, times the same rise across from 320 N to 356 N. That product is -80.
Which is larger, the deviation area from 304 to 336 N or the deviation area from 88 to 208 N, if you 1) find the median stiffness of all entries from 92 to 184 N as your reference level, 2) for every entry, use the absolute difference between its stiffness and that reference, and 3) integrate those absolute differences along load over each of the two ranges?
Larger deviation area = 4756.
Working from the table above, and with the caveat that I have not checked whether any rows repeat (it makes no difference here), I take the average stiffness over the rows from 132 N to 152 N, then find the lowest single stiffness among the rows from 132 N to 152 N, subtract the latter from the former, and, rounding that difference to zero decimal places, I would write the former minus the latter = 16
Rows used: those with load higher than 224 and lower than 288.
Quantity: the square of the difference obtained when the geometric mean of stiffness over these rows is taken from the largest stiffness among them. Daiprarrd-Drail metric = 3390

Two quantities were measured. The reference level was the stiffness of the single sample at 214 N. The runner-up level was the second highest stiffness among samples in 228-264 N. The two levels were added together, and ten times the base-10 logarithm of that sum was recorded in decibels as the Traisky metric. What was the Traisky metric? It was 29.2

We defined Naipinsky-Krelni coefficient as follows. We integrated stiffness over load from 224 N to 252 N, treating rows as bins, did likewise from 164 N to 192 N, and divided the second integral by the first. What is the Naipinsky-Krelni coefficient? 0.97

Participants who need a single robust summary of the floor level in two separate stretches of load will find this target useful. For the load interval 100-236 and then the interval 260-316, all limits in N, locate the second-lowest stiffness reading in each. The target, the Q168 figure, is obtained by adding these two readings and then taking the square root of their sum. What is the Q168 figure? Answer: 27.9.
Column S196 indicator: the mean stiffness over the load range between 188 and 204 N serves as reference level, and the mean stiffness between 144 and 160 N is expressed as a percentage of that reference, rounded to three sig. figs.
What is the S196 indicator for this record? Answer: 109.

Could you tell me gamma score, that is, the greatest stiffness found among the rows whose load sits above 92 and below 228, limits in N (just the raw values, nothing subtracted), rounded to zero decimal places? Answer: 500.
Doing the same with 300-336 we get 471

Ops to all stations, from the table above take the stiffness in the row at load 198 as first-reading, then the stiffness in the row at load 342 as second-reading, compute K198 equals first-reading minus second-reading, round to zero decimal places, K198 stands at 170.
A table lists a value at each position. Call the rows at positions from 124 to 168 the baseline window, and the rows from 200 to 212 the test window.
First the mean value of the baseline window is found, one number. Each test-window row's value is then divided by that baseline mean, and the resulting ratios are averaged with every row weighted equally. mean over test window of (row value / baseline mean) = 0.90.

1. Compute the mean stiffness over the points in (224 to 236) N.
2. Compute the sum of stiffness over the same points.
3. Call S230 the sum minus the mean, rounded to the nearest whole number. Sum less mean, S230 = 764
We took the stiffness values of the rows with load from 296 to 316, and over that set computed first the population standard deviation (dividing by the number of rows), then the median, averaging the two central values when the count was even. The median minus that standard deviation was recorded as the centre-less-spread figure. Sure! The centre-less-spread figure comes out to 400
